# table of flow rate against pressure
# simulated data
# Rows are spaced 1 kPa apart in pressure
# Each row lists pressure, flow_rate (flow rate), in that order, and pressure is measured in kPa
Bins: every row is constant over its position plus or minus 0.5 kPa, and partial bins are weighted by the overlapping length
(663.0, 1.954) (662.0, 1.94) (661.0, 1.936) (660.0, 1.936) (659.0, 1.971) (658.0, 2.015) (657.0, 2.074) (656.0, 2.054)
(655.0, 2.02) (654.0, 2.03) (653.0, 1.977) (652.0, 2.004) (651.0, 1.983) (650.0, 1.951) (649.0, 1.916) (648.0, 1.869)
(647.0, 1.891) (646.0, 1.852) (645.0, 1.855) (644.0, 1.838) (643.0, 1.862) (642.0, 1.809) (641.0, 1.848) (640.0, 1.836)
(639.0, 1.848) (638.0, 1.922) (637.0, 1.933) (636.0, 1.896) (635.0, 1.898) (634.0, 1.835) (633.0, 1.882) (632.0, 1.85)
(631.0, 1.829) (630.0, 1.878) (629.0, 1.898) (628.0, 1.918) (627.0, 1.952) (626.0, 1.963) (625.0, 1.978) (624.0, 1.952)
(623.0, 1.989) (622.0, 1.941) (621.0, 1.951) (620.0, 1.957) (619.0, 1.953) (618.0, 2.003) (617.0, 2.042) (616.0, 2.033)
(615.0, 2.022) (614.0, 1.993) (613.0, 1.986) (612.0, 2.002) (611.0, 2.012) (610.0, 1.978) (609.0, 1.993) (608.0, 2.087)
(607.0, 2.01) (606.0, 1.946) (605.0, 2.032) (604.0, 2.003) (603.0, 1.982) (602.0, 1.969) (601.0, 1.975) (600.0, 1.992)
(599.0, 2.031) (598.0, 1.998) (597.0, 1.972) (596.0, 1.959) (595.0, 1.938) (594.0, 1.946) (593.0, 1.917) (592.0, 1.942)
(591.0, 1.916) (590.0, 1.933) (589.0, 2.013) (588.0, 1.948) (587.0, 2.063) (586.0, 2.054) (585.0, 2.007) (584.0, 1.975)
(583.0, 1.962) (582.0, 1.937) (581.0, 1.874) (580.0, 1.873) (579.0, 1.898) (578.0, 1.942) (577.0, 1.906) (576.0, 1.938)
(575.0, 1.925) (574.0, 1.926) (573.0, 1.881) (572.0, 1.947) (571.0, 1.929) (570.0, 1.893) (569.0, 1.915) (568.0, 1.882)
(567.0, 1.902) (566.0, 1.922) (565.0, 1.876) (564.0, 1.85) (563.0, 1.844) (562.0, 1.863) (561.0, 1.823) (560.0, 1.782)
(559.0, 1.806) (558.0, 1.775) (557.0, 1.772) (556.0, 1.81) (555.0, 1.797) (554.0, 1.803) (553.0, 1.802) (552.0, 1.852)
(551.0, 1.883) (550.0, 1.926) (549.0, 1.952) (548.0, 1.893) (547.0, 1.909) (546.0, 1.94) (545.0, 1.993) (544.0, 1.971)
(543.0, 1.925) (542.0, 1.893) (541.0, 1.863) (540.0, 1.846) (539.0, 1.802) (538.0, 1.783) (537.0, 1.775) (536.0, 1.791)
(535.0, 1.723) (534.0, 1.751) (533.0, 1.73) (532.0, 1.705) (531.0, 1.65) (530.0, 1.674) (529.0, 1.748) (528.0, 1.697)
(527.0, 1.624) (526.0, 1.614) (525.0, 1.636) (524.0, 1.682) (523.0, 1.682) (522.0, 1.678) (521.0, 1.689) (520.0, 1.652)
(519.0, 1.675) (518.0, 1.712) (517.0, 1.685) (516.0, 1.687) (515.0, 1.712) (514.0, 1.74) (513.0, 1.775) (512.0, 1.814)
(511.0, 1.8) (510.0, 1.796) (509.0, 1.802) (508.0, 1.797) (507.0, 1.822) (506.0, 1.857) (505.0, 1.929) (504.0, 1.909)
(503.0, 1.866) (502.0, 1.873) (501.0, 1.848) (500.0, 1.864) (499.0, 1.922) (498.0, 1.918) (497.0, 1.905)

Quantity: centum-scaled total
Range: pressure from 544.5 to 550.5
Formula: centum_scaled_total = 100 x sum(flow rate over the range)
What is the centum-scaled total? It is 1161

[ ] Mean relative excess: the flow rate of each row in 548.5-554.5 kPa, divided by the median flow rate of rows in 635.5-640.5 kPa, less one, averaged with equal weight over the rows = -0.014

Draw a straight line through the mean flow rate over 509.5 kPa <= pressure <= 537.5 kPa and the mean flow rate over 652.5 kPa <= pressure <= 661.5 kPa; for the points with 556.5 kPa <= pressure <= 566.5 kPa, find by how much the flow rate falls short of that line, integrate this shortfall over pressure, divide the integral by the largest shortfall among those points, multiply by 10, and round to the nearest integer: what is -327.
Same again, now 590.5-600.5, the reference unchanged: 170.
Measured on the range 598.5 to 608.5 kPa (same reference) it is 212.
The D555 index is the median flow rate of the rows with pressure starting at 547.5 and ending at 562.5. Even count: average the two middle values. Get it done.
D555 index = 1.81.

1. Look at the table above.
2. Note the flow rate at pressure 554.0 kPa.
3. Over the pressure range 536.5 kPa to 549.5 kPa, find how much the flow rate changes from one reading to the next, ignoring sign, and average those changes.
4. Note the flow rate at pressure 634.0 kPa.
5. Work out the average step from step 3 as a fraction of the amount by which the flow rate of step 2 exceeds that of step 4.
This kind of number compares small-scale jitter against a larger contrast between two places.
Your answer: -1.0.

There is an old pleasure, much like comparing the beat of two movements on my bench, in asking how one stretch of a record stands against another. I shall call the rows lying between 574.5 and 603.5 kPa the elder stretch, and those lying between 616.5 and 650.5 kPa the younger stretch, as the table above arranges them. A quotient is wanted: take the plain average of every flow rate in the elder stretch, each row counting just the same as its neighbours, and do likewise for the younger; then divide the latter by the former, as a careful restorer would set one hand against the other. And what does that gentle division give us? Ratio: 0.973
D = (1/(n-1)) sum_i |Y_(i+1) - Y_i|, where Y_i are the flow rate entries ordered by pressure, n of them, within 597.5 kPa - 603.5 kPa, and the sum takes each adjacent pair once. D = 0.022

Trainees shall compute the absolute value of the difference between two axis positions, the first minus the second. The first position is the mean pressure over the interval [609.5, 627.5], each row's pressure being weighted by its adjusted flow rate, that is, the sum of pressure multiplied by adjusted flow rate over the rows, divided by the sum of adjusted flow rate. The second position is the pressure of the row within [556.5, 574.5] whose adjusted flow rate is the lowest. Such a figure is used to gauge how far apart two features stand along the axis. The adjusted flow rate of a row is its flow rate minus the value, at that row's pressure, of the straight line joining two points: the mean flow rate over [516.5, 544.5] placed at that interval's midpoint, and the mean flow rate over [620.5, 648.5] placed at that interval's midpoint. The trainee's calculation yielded 60.4 kPa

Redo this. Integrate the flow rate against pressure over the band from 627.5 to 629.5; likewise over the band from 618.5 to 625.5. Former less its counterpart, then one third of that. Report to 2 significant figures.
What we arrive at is -3.3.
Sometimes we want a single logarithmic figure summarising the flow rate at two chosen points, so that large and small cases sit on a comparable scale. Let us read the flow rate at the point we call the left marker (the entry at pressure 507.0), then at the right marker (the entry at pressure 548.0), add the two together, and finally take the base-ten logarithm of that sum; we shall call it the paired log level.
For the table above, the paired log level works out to 0.570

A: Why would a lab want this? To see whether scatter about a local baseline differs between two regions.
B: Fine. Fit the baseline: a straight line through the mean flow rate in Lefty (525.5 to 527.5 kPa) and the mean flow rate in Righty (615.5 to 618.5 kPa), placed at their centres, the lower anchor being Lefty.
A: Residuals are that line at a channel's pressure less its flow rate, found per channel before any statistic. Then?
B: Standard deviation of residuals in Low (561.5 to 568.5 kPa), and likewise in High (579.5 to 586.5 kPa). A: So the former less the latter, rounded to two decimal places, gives -0.03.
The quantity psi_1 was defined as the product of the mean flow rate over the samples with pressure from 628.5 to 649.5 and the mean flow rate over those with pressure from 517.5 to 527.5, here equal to 3.1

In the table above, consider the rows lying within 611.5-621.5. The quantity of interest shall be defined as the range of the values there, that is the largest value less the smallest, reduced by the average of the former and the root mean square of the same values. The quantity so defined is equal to -0.95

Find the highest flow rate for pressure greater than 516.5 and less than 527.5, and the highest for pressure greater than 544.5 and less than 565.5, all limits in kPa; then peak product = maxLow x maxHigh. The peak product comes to 3.41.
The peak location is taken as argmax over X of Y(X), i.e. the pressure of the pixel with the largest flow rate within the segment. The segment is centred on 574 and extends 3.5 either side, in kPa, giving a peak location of 572.0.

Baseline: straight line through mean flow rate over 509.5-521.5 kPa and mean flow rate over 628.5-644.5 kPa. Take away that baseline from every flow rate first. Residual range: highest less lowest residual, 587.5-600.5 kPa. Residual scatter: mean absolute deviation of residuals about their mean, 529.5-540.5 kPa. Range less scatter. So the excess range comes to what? 0.063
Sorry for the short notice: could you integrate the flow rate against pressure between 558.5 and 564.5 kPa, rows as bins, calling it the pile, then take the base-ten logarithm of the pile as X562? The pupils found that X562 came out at 1.04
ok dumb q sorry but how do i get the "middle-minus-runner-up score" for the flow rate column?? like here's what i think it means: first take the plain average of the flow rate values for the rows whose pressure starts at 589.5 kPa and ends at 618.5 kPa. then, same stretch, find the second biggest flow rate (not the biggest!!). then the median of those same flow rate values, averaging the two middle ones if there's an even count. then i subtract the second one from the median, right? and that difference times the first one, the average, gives -0.10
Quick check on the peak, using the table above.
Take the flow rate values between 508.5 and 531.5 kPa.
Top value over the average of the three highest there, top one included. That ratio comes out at 1.00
